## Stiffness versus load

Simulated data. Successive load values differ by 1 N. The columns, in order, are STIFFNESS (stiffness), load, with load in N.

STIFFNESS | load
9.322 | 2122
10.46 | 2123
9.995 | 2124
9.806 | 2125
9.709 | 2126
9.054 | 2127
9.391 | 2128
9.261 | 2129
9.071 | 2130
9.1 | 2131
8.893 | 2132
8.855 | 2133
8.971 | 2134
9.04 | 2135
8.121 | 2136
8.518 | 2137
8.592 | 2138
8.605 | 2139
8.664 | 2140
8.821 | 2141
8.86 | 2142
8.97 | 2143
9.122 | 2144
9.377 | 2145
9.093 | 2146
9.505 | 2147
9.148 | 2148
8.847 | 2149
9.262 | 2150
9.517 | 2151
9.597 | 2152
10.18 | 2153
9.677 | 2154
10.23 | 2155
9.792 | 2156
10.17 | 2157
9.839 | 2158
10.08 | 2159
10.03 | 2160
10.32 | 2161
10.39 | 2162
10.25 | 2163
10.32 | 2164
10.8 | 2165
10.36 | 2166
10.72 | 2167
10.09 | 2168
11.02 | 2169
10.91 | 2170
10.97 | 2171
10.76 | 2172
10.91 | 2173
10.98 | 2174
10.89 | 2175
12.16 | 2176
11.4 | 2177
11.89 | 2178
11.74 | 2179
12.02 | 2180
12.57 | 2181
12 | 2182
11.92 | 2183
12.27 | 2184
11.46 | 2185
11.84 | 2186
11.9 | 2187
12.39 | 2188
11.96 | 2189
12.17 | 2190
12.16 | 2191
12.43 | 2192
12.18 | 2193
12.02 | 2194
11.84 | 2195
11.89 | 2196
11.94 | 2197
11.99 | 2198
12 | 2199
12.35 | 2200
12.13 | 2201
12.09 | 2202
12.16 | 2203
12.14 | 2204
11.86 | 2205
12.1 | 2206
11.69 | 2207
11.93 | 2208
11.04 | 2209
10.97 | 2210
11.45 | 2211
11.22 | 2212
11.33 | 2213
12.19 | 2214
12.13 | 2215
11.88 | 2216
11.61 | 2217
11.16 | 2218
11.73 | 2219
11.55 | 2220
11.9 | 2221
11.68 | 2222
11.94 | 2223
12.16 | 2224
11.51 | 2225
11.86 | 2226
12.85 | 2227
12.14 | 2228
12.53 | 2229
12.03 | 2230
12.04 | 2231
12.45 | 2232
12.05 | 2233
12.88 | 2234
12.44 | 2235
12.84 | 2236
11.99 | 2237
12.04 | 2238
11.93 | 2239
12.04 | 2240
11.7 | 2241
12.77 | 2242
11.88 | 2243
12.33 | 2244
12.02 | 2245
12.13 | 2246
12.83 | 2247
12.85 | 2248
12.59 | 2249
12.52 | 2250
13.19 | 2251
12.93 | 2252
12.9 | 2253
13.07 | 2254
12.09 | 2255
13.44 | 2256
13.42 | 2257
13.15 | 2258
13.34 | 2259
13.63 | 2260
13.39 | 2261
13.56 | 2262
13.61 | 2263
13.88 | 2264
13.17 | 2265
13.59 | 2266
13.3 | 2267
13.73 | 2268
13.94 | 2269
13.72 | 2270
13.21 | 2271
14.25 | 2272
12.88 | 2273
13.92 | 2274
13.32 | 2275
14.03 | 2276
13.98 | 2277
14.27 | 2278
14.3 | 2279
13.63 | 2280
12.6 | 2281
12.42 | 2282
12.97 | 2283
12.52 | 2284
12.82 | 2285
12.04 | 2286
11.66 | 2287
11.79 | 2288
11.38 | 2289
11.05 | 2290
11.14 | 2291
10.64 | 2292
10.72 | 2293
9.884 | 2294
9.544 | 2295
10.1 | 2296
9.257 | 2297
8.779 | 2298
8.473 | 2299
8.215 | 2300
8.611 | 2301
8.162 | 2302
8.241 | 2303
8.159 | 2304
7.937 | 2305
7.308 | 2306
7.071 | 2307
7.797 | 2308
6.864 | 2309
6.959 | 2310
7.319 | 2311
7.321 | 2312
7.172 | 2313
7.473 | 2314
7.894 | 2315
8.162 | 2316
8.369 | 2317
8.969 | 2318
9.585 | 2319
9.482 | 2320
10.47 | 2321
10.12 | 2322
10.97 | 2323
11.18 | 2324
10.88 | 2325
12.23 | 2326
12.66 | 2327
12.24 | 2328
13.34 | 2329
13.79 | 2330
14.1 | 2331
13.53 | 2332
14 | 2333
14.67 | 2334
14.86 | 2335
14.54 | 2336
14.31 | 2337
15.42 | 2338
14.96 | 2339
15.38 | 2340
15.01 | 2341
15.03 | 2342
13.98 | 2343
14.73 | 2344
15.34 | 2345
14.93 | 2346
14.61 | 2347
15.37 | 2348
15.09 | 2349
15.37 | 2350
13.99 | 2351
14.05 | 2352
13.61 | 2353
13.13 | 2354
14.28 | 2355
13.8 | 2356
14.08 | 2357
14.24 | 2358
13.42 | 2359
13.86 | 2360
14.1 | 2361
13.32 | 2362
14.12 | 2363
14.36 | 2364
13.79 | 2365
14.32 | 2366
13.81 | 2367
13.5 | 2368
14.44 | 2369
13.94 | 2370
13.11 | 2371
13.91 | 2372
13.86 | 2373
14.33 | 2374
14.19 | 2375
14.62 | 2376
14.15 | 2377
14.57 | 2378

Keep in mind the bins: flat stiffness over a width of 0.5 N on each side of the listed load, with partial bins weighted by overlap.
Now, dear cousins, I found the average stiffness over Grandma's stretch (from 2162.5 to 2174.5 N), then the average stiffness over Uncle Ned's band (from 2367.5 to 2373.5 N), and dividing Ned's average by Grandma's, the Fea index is 1.29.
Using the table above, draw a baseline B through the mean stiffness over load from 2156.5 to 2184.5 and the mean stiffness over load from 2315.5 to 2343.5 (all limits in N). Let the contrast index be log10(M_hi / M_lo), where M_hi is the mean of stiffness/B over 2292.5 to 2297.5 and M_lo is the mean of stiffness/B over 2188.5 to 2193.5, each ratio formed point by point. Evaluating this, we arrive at -0.128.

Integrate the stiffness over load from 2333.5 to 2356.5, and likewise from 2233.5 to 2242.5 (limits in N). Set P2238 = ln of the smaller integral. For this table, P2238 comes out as 4.7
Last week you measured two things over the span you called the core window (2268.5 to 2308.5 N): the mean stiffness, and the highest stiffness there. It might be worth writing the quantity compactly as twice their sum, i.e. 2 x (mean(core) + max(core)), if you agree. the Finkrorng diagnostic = 50.9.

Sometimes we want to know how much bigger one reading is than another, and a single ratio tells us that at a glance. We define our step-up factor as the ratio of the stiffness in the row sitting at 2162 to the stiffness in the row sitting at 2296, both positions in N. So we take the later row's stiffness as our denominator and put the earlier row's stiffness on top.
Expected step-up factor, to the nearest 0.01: 1.03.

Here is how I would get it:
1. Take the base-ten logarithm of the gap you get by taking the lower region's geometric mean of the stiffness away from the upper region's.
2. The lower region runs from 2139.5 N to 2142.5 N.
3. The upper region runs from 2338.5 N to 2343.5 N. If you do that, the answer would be 0.78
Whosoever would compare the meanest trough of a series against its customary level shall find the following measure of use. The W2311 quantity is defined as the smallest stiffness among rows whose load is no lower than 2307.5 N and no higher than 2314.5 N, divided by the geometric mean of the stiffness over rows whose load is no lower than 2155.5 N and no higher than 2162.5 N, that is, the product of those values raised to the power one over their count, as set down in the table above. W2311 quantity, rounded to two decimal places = 0.68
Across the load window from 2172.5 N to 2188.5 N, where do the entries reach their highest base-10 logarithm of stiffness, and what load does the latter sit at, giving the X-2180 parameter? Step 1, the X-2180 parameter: 2181 N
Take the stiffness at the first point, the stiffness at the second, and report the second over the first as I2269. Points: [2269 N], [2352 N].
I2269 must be 1.01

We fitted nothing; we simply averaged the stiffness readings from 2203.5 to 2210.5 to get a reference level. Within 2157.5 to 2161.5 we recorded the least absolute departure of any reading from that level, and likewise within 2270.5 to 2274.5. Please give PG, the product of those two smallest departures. 1.6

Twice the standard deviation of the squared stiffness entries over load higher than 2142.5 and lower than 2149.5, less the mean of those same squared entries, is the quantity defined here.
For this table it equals -76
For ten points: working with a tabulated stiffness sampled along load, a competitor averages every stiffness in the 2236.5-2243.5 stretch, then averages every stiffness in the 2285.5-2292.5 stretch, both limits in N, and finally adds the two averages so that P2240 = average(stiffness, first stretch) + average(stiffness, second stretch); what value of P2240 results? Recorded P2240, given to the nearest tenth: 23.4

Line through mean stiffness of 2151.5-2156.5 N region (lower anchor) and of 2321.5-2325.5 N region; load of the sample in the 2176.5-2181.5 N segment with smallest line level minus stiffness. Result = 2181 N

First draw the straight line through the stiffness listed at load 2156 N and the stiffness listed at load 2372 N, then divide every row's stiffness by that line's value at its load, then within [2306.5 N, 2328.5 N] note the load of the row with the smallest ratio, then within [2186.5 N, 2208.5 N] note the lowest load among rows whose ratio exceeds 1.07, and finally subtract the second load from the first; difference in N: 122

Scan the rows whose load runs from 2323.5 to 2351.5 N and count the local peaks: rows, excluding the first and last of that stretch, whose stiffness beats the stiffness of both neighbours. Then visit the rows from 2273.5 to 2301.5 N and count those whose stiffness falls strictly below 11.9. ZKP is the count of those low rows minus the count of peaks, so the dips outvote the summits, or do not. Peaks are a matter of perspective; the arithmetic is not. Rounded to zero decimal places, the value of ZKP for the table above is 6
